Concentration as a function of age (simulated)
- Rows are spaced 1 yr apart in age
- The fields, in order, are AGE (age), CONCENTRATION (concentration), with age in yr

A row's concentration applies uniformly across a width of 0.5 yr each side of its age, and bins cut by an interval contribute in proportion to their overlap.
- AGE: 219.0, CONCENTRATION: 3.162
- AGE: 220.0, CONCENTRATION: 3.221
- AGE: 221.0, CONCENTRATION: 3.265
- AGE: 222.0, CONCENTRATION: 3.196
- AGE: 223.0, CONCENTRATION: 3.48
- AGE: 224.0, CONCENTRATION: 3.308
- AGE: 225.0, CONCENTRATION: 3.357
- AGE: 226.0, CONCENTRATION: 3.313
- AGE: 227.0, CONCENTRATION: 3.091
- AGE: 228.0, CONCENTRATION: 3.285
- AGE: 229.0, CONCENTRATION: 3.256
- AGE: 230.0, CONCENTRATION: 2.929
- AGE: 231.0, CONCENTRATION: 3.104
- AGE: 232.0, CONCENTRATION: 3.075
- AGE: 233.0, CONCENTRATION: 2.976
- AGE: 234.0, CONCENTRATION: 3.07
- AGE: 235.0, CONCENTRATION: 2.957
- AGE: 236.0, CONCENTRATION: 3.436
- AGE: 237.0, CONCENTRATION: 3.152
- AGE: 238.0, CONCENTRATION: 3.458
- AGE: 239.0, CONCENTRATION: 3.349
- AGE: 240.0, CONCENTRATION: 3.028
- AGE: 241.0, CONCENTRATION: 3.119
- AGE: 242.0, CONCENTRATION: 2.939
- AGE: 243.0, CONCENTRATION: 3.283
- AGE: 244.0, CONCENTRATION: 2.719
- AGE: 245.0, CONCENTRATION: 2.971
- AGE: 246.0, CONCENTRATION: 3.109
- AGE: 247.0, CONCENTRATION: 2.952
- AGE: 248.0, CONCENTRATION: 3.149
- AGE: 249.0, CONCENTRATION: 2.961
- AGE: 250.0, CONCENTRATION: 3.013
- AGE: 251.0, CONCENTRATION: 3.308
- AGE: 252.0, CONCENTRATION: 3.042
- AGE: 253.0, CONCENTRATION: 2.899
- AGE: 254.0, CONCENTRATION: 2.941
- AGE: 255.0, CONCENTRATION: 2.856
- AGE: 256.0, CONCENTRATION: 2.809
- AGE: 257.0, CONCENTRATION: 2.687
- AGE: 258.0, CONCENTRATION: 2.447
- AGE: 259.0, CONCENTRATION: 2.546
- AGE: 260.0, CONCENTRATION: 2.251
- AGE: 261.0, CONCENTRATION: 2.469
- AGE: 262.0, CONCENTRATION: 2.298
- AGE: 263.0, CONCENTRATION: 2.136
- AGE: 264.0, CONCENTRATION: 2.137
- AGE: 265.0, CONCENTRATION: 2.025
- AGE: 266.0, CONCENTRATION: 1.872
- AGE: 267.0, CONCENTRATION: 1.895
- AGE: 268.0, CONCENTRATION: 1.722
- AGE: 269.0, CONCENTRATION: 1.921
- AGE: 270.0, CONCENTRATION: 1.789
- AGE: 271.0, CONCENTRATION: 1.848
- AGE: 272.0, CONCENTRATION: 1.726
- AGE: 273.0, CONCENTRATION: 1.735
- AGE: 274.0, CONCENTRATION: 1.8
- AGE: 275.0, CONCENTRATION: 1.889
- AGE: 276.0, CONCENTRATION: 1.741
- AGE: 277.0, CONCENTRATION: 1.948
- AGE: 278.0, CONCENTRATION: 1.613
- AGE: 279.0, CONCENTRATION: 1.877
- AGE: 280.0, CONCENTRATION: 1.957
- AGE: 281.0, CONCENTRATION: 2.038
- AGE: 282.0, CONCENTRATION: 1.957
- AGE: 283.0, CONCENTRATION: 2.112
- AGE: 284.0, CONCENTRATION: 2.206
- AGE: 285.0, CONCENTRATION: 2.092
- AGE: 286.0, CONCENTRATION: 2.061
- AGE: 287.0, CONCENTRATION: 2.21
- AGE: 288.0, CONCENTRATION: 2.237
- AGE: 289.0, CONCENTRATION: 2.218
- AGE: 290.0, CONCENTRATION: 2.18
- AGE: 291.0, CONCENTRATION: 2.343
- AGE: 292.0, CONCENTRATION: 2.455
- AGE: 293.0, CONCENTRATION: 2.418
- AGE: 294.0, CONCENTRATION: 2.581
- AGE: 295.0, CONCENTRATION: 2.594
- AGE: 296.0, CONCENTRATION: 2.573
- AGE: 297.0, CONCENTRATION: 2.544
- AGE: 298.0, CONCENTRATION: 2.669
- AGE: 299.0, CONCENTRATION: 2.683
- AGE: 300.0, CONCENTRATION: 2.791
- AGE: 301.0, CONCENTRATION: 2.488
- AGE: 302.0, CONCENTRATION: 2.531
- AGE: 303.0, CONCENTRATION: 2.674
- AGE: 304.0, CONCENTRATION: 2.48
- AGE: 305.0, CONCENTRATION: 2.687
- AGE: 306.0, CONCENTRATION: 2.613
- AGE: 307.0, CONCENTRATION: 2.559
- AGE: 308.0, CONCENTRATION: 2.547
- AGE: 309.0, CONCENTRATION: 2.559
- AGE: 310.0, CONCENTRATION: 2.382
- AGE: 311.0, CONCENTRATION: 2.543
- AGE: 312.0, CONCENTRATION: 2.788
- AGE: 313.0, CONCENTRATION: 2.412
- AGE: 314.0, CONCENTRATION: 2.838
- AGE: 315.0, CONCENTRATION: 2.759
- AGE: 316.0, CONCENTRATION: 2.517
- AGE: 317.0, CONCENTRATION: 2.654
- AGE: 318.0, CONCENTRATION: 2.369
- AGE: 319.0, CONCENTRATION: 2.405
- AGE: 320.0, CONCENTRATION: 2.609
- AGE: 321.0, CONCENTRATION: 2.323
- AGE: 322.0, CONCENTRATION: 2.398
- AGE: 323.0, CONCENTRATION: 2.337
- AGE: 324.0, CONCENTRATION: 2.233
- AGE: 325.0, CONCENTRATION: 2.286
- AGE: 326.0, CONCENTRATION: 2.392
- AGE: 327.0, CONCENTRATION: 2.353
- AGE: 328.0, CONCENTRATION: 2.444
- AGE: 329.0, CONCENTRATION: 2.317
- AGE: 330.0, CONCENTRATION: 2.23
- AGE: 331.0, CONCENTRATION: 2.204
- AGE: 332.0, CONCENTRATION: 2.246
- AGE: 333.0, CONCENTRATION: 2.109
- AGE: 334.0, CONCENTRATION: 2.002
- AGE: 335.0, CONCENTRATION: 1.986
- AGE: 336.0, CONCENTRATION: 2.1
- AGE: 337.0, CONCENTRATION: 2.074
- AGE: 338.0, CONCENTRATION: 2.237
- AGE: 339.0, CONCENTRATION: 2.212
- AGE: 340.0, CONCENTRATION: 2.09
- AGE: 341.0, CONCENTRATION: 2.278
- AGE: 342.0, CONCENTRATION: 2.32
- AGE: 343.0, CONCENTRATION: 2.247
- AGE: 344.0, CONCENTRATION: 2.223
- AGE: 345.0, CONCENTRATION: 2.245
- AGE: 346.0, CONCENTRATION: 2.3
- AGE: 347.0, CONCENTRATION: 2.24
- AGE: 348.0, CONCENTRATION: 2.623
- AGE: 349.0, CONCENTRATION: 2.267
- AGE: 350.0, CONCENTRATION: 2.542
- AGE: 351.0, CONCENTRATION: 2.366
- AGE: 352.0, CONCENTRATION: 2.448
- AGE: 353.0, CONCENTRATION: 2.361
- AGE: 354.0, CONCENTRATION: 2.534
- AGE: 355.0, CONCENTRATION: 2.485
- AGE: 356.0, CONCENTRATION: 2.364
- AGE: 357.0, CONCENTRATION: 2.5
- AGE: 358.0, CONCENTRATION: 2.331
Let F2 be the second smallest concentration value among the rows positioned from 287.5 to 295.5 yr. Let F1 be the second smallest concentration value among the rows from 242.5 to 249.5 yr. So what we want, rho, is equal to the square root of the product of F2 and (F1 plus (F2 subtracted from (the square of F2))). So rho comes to 3.5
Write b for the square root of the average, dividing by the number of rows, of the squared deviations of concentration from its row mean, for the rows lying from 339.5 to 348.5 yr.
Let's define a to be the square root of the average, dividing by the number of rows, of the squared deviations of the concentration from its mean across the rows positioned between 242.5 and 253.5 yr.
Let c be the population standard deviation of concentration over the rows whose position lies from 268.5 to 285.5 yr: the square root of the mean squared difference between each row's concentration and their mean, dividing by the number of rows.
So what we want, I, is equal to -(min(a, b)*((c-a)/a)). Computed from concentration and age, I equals 0.008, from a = 0.162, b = 0.134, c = 0.15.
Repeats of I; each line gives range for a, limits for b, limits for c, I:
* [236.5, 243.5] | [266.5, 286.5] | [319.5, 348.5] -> 0.021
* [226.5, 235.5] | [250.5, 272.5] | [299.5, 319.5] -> -0.022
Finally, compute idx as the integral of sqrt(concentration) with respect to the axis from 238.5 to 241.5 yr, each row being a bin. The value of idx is 5.3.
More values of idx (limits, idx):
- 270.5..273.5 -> 4.0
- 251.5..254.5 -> 5.2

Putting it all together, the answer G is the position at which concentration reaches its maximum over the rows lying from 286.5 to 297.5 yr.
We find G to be 295.0 yr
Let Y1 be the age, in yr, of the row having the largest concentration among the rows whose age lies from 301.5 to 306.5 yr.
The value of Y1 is 305.0 yr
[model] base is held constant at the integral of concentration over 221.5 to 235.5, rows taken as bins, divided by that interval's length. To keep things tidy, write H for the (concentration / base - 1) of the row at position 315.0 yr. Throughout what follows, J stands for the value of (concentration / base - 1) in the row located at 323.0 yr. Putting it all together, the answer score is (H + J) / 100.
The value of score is -0.0039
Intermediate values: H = -0.13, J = -0.26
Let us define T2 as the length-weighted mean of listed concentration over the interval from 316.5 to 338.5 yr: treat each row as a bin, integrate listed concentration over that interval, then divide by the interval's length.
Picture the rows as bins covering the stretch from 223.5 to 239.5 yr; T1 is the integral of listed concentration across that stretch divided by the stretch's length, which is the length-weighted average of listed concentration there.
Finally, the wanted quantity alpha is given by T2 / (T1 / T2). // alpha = 1.6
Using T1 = 3.2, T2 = 2.29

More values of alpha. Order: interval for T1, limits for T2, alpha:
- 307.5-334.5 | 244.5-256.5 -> 3.7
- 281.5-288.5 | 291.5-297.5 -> 3.0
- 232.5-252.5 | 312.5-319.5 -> 2.1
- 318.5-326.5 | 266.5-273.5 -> 1.4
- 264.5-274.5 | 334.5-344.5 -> 2.6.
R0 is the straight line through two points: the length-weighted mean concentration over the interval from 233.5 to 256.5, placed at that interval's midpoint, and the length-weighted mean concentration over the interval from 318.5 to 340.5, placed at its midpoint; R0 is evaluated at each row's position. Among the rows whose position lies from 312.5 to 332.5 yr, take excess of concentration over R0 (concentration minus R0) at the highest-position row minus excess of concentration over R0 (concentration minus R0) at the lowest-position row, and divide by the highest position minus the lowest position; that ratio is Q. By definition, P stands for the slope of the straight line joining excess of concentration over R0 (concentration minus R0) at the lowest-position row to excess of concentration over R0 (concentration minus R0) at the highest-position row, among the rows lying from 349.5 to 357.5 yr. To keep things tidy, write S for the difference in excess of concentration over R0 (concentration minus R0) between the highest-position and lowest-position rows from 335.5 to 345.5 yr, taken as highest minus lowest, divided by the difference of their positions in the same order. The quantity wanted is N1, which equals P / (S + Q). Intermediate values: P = 0.004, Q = 0.001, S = 0.026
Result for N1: 0.1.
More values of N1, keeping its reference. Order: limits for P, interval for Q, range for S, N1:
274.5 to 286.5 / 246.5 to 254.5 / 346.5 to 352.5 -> 0.4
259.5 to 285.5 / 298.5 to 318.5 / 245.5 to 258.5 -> -0.1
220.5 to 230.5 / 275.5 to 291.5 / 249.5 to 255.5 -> -1.0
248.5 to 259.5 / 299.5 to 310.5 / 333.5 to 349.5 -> 7.9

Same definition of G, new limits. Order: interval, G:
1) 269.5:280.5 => 280.0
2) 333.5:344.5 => 342.0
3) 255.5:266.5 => 256.0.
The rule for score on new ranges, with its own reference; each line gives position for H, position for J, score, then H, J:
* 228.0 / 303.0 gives -0.0012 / 0.04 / -0.16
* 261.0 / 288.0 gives -0.0052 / -0.22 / -0.29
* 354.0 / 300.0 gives -0.0032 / -0.20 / -0.12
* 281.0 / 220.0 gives -0.0034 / -0.36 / 0.02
